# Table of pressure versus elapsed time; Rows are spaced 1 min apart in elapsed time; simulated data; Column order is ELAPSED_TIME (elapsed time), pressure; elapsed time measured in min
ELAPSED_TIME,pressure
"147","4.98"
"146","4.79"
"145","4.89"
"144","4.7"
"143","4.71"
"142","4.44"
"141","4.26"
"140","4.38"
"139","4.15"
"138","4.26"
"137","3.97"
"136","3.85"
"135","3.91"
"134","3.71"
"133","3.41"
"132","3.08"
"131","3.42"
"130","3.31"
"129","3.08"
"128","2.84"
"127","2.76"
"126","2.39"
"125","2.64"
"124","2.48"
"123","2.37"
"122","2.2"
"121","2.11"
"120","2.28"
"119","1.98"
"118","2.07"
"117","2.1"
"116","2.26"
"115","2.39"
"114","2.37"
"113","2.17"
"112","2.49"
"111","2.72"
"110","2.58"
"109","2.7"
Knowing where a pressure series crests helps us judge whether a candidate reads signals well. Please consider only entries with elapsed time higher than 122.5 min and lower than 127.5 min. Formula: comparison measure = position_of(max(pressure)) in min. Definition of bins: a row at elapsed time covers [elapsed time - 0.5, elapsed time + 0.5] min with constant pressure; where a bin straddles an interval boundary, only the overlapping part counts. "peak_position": 127 min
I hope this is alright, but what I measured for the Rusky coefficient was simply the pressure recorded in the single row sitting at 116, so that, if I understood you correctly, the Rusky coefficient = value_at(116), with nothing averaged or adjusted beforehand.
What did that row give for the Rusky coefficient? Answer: 2.26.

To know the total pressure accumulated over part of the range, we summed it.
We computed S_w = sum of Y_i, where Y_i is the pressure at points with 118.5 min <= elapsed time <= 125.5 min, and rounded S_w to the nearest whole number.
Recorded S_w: 16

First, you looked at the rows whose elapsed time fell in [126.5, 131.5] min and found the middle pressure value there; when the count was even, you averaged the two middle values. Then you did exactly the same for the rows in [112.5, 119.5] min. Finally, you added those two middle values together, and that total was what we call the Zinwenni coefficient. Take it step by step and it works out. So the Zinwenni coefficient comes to 5.25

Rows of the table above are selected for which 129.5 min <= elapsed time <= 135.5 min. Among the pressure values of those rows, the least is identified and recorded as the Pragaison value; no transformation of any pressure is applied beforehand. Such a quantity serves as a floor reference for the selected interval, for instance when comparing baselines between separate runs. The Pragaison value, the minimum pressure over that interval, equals 3.08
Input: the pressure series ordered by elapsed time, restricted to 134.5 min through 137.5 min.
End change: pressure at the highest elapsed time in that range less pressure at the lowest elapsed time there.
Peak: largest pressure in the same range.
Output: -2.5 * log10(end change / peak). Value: 4.6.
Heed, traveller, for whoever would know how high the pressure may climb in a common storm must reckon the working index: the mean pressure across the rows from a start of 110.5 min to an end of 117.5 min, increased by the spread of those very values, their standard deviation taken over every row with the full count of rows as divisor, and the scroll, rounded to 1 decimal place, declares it 2.6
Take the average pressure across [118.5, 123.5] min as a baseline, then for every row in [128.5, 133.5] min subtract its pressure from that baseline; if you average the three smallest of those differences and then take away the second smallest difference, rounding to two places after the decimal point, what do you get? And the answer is 0.03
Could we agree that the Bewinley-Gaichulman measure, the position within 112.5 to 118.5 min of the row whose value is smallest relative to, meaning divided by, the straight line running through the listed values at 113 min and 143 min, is 118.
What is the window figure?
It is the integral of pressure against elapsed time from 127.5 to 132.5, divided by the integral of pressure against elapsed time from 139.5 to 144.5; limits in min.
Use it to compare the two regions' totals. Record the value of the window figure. 0.70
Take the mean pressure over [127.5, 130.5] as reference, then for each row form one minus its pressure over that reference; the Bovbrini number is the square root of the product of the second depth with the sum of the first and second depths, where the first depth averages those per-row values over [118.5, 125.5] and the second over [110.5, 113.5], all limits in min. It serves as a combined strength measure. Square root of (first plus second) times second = 0.30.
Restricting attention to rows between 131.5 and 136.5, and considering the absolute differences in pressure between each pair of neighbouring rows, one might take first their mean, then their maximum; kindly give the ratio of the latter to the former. 1.48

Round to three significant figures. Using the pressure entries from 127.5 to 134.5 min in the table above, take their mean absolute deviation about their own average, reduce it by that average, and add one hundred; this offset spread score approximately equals 97.0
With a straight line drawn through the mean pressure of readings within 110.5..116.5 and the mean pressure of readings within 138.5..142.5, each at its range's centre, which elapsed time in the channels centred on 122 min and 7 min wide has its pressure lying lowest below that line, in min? 121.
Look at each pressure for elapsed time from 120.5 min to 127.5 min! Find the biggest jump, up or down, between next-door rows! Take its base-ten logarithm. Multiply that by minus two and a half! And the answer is 1.08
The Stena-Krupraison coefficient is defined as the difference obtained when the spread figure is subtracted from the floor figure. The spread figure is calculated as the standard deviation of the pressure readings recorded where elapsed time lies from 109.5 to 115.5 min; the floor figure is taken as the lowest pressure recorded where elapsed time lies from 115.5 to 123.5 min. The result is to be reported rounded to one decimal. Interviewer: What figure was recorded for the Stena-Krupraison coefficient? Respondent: 1.8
